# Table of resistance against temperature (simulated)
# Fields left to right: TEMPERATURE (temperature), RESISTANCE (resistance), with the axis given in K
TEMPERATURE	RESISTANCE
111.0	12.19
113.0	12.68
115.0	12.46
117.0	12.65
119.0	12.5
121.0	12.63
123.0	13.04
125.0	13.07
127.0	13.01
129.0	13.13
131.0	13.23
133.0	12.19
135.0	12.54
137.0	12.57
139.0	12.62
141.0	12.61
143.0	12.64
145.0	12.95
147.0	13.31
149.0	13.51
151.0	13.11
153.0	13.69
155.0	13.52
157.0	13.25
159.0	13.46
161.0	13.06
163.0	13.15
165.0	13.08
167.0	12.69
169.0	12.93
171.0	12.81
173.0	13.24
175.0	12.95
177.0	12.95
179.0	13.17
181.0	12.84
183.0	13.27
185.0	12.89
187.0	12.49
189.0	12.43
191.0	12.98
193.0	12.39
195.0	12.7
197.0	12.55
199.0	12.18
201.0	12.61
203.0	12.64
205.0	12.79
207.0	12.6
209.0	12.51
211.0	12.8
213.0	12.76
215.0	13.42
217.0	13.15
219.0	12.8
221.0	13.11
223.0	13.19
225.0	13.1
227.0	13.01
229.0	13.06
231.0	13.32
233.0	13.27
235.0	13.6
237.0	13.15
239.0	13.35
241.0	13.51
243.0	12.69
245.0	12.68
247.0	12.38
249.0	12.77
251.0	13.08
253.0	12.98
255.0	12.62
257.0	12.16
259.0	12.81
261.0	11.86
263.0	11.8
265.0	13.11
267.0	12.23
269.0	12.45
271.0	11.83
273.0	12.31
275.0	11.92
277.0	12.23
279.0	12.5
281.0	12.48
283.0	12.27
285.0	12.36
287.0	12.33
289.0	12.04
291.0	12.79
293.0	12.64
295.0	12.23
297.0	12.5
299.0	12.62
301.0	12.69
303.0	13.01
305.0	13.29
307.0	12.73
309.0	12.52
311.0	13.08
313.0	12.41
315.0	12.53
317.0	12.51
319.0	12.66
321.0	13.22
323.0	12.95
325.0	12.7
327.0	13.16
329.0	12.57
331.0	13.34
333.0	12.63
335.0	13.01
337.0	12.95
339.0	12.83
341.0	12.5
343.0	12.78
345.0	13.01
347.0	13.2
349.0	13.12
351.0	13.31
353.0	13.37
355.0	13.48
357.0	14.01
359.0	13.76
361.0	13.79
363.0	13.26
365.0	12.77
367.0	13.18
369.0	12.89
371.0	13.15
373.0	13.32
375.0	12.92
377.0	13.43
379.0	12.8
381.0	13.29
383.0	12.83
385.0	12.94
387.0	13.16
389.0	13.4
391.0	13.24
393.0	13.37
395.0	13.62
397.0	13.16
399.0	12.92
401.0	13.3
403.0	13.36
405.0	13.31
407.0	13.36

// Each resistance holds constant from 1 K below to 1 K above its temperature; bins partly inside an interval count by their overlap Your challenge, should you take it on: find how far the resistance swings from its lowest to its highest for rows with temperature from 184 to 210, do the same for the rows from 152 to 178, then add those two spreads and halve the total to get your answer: 0.90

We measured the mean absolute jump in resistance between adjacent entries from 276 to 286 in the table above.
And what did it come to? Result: 0.15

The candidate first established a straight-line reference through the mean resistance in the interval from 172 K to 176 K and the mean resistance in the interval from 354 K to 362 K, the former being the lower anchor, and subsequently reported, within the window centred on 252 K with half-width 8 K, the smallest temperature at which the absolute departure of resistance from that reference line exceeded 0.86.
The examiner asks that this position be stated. 247.0 K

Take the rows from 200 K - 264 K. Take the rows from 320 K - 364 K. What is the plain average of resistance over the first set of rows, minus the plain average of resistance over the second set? -0.27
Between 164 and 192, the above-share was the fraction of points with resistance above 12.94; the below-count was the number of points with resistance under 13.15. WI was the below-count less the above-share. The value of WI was 10.5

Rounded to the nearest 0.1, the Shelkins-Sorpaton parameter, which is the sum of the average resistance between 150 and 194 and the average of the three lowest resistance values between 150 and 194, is 25.5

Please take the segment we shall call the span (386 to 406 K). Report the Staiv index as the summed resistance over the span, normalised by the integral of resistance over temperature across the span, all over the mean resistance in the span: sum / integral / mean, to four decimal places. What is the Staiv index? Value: 0.0376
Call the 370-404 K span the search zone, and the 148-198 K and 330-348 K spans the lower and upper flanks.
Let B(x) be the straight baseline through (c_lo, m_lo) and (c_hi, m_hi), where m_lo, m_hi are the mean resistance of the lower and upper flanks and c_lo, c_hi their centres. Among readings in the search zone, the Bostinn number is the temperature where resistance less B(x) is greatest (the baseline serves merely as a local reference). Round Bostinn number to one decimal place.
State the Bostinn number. 395.0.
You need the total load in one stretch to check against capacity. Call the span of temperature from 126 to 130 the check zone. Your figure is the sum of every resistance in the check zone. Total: 26.1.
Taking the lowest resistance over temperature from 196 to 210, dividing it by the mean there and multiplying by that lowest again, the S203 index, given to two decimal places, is 11.82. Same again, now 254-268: 11.26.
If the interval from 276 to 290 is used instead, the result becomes 11.77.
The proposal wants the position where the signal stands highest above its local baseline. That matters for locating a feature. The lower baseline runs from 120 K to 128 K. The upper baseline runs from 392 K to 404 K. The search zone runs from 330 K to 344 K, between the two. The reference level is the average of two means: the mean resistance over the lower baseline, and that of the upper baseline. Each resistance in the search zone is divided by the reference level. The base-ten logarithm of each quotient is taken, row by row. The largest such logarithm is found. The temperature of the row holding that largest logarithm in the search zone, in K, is 331.0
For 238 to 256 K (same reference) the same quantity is 241.0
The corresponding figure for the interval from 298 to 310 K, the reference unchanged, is 305.0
